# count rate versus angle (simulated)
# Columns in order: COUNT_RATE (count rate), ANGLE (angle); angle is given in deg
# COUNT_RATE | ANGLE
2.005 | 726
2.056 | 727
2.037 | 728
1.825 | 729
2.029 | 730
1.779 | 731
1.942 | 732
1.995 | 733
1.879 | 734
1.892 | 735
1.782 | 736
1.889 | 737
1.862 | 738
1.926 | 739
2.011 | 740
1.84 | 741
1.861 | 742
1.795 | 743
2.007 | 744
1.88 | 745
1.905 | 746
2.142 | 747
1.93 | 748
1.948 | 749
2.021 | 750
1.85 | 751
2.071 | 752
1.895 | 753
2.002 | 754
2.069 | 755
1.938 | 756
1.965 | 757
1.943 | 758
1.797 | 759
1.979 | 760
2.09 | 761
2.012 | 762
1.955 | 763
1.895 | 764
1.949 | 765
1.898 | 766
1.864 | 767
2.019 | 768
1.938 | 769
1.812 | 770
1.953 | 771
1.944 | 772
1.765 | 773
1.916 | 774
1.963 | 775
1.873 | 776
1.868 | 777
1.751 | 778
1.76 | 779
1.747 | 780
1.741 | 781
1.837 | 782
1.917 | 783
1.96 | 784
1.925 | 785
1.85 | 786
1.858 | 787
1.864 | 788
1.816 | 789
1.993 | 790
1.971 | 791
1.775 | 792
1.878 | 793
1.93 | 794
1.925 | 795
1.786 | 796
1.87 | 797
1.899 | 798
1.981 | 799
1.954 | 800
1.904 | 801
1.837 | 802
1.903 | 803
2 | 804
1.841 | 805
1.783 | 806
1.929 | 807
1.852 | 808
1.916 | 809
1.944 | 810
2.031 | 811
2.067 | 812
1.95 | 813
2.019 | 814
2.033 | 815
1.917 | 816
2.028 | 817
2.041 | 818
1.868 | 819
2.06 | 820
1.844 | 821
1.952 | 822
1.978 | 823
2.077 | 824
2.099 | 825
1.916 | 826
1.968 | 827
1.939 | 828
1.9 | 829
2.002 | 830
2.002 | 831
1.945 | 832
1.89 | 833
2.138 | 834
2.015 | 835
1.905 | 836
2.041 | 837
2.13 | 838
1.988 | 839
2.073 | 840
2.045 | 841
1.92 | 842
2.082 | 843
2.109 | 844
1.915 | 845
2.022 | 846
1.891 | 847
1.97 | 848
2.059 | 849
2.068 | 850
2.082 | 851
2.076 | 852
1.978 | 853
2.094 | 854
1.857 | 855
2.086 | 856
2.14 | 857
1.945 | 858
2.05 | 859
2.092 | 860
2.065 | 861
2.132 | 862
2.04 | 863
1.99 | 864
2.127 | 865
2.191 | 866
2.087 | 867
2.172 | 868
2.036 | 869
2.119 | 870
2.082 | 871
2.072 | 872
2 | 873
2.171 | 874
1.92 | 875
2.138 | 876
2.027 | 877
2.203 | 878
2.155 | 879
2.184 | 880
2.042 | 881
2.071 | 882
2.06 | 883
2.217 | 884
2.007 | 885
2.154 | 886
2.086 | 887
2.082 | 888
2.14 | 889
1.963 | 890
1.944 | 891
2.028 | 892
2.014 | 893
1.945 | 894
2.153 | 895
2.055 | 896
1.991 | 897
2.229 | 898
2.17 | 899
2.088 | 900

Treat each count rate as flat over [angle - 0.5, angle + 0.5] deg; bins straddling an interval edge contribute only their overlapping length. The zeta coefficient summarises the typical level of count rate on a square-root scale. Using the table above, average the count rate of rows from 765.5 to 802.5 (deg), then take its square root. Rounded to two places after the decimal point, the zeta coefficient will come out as 1.37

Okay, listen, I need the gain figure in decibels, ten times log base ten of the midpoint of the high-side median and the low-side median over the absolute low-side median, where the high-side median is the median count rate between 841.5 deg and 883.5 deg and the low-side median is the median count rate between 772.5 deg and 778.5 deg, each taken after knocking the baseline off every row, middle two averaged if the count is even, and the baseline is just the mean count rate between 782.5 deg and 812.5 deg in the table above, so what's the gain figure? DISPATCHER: 3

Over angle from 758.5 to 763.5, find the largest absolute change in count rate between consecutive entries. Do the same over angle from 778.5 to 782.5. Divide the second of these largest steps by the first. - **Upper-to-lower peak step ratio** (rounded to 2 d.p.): 0.53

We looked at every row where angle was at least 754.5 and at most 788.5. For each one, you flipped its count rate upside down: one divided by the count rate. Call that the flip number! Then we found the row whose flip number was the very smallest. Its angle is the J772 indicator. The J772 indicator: 761 deg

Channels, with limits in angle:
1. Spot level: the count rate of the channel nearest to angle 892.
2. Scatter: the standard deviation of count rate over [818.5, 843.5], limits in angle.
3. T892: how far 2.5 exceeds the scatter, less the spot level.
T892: 0.39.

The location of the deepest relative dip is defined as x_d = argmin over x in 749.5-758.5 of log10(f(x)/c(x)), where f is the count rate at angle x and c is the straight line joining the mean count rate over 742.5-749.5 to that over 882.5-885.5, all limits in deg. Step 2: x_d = 751 deg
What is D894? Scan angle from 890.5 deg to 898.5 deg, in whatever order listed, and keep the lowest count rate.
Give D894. 1.944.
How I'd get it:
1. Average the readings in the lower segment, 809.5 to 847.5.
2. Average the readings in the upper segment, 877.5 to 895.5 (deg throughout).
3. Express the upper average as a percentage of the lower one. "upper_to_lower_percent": 104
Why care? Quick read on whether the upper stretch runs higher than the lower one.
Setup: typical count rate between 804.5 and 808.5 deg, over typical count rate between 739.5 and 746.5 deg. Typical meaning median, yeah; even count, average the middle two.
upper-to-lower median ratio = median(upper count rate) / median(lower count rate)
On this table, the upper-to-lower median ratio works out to 0.98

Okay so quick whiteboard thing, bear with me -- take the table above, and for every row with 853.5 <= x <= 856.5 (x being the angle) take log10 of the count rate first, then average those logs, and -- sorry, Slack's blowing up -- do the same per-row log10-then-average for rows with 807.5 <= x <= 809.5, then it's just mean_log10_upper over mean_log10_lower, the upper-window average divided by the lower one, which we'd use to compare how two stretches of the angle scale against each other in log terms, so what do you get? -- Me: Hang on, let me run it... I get 1.10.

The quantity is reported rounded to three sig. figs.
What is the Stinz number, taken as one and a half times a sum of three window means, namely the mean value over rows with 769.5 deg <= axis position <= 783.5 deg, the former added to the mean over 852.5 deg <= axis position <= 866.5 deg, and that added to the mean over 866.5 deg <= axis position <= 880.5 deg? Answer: 9.00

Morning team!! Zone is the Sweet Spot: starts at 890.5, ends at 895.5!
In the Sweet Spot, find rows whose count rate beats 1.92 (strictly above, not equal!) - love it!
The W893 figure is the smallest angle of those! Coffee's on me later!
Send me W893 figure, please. 891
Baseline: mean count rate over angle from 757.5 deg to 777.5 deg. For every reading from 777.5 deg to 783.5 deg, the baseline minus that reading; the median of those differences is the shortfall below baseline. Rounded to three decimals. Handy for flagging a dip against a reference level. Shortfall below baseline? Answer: 0.166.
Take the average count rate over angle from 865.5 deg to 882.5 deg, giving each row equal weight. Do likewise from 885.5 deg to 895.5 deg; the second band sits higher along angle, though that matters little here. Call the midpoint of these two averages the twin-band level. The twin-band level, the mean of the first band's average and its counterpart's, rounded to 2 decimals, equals 2.07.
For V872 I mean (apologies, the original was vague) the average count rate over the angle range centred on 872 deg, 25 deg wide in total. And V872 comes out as 2.10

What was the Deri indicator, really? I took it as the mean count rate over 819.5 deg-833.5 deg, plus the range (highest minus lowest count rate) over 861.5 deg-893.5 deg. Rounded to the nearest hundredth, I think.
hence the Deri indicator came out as 2.27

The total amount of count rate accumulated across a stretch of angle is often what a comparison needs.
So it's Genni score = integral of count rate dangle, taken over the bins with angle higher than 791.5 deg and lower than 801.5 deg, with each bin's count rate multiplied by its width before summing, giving 18.9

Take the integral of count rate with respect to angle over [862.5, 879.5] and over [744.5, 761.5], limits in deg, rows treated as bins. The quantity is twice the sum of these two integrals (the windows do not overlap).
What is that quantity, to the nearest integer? 138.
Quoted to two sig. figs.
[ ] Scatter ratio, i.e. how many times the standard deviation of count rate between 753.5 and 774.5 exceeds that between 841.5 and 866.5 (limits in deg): 0.96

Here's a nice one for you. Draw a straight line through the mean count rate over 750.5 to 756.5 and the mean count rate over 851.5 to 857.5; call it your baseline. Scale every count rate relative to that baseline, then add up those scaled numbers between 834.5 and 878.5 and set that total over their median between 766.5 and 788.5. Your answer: 47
